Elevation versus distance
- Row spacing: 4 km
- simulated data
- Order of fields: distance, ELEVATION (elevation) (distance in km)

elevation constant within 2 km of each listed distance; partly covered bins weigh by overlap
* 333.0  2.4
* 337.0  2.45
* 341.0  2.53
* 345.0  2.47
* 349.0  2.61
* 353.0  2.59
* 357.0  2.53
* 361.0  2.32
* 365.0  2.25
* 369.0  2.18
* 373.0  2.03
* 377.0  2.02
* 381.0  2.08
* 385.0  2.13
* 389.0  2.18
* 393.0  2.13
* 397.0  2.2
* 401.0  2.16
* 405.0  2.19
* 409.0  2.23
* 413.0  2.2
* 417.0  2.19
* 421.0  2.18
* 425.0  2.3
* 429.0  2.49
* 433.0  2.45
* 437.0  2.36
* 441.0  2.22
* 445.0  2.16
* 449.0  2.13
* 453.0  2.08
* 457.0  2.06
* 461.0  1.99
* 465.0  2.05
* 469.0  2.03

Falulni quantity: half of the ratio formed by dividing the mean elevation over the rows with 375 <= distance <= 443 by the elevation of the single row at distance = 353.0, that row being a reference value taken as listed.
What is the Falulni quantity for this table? 0.43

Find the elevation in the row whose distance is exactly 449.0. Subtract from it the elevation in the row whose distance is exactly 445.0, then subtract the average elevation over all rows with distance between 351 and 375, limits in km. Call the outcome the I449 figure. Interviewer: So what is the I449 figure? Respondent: -2.35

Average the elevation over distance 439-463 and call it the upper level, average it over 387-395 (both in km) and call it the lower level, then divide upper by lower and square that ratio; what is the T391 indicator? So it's 0.96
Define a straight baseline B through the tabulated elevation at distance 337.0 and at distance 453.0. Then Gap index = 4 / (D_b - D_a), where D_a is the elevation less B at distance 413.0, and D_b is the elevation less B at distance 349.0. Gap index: 19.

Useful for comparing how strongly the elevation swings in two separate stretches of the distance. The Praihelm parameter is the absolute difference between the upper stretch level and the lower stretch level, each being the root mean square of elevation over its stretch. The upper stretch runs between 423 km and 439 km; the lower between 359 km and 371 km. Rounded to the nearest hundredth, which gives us 0.15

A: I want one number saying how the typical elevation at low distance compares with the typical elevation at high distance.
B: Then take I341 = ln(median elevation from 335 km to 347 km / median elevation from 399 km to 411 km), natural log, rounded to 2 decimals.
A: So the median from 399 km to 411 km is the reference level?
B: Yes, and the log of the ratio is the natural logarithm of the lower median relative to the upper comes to 0.12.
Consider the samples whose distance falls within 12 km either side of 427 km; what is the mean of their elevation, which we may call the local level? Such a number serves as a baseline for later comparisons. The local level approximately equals 2.33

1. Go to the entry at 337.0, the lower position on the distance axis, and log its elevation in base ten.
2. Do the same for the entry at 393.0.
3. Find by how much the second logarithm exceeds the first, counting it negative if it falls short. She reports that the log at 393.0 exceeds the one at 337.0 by -0.061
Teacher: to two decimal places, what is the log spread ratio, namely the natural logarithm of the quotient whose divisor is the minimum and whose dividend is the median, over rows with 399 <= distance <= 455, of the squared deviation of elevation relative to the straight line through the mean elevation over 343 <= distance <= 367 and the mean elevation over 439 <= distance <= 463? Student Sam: 2.76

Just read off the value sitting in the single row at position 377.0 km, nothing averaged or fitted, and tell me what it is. 2.02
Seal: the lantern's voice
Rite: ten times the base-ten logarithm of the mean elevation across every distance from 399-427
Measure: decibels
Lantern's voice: 3.44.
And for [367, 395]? 3.24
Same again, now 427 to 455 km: 3.56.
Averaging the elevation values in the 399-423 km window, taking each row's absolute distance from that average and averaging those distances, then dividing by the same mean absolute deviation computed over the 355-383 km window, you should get 0.1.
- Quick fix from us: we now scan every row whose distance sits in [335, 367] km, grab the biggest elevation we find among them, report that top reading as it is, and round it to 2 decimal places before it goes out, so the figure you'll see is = 2.61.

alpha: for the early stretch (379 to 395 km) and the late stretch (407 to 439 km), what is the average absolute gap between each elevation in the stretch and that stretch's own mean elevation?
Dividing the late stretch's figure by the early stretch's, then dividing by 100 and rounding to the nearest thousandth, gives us 0.040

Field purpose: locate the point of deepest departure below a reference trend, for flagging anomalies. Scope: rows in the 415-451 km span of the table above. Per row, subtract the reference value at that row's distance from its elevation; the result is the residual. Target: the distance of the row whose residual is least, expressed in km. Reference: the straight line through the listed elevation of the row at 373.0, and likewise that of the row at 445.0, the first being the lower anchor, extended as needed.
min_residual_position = 449.0 km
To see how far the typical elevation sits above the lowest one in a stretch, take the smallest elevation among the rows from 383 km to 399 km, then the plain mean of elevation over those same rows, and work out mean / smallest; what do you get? 1.014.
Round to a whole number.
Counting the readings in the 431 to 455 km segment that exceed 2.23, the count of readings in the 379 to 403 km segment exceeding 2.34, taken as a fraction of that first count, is 0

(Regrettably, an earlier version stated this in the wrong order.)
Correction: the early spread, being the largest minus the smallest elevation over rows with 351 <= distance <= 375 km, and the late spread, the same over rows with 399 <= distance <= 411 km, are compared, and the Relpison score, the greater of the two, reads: 0.56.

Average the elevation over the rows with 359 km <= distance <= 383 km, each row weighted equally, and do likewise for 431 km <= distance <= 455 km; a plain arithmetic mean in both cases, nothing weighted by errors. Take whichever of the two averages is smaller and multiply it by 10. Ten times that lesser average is 21.5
